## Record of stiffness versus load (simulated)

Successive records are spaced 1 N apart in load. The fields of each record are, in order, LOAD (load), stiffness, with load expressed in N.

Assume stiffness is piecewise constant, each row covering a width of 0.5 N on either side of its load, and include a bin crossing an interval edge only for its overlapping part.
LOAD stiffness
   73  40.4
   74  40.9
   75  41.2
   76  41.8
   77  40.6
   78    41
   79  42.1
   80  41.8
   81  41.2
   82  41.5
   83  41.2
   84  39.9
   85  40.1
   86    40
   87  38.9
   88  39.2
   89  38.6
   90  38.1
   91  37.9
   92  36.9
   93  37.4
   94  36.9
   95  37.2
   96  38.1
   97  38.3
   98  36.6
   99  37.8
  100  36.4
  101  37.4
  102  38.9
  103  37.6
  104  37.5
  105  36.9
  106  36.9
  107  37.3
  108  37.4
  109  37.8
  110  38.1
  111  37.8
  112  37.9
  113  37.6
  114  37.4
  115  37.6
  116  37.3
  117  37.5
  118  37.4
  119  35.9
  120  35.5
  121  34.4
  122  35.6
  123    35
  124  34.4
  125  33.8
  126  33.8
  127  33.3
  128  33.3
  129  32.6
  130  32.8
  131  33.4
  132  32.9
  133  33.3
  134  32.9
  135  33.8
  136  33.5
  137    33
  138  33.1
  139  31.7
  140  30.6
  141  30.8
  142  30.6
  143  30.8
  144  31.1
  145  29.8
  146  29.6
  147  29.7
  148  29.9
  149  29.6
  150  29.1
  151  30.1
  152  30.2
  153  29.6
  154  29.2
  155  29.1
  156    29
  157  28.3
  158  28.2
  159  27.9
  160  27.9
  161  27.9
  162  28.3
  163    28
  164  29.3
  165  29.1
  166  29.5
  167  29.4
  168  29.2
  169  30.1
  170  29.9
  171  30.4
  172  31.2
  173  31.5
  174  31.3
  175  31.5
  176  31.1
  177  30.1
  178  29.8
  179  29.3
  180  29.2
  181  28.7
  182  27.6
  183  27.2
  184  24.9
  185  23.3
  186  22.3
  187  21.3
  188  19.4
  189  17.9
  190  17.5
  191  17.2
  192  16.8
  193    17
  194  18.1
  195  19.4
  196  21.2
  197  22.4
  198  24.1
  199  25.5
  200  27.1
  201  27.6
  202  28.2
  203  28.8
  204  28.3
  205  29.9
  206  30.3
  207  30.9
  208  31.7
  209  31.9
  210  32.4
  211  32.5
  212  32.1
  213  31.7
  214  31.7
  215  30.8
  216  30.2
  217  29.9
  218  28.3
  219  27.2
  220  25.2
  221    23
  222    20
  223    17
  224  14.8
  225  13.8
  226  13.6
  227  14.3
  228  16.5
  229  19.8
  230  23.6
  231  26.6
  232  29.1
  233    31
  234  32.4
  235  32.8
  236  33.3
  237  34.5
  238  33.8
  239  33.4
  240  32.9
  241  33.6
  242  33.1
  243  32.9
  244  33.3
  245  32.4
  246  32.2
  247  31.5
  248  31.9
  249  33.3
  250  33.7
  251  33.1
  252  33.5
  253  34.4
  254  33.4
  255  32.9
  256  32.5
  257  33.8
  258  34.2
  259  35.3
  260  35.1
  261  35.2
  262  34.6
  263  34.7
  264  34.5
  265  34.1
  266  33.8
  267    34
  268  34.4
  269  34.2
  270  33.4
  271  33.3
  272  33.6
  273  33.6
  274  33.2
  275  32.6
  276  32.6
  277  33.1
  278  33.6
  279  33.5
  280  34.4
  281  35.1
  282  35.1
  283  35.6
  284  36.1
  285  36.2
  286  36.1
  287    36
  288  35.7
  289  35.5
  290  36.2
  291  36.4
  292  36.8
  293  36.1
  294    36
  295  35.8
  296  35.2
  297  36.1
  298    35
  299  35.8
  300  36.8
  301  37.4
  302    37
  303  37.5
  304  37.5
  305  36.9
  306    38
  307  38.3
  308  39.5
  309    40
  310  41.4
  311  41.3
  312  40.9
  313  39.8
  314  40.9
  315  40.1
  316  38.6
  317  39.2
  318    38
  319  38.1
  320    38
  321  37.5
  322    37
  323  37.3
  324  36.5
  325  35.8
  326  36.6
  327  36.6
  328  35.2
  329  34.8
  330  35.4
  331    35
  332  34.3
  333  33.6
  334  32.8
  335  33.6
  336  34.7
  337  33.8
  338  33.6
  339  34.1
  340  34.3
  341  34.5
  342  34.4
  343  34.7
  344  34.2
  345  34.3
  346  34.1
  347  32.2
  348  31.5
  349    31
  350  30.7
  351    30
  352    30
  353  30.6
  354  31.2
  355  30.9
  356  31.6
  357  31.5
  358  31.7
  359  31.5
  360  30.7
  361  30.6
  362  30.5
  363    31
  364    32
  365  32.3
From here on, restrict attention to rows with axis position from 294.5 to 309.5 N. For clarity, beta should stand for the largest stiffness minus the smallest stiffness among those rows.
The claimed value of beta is 5.0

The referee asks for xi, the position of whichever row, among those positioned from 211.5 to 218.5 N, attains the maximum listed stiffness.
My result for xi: 212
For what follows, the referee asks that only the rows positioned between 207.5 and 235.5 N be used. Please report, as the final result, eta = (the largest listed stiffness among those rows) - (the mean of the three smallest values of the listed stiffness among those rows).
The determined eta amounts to 19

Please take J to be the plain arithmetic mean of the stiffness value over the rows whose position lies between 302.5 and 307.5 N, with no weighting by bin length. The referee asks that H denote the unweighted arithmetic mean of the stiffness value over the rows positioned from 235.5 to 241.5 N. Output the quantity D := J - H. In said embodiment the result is 4.1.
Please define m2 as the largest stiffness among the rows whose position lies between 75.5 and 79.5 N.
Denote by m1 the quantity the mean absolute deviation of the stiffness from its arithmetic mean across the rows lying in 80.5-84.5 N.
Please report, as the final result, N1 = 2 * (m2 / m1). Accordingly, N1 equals 160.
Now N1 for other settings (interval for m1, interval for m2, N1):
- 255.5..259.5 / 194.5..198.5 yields 60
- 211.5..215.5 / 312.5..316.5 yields 211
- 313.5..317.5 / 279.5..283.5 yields 89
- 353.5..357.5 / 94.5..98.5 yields 306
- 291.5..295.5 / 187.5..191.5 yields 124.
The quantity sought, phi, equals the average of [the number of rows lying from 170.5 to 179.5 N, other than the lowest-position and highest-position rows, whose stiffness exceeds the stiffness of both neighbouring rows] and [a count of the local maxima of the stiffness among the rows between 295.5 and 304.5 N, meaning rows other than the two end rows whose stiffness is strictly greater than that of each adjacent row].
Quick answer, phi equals 2.0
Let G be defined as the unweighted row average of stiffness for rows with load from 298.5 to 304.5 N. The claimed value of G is 37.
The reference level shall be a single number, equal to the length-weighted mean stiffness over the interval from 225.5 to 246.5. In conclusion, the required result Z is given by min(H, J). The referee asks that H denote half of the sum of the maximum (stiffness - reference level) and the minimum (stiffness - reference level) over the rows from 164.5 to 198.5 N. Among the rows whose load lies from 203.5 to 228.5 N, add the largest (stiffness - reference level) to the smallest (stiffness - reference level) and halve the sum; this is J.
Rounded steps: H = -4.7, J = -6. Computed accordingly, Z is -6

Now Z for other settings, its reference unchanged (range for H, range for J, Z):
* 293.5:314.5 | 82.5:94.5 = 9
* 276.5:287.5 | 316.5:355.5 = 6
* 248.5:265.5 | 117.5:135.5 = 5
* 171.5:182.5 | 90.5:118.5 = 1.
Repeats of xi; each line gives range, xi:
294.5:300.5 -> 300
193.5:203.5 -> 203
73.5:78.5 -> 76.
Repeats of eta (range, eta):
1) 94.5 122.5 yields 4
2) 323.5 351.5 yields 6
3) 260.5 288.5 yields 3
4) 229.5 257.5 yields 8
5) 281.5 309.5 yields 5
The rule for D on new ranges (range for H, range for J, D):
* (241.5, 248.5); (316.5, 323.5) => 5.4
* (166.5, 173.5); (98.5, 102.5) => 7.4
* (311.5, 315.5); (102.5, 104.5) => -2.9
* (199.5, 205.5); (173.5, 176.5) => 3.0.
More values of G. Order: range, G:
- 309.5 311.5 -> 41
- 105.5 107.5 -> 37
